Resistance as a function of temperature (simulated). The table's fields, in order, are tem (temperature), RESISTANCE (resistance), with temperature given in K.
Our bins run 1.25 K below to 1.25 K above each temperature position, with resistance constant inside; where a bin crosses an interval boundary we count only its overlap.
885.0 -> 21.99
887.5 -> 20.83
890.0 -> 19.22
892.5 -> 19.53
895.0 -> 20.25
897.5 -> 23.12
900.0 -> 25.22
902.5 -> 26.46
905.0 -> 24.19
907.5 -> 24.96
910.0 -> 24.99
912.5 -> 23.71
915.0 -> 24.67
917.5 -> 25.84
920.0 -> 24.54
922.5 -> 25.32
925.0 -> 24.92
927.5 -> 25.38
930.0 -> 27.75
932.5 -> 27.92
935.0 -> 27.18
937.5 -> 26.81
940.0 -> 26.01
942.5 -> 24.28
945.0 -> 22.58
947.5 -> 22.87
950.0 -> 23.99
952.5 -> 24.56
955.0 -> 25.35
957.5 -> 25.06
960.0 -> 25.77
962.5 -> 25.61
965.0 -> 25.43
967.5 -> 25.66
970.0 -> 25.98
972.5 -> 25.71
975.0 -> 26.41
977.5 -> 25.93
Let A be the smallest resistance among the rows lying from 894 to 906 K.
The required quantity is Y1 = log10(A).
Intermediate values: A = 20.25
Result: 1.31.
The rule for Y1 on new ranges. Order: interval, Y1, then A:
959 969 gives 1.41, 25.43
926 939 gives 1.40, 25.38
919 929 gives 1.39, 24.54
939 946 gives 1.35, 22.58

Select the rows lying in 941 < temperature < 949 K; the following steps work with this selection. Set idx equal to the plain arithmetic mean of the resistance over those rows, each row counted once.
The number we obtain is 23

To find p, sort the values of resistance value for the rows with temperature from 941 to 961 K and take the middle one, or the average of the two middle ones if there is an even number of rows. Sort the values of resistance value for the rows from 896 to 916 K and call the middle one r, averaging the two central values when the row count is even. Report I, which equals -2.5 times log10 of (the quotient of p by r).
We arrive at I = 0.02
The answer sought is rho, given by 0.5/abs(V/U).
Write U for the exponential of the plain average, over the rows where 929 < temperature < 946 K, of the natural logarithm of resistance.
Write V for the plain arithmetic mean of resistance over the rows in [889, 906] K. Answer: 0.58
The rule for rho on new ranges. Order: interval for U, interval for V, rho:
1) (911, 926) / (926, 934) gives 0.46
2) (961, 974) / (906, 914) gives 0.52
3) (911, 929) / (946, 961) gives 0.51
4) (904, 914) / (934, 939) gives 0.45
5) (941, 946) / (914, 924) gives 0.47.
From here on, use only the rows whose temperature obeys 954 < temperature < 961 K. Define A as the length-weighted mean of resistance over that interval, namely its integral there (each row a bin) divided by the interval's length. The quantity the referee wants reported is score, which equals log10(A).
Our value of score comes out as 1.405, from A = 25.4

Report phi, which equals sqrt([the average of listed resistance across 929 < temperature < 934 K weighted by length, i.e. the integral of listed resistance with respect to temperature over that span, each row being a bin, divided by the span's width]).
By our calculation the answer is 5.27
